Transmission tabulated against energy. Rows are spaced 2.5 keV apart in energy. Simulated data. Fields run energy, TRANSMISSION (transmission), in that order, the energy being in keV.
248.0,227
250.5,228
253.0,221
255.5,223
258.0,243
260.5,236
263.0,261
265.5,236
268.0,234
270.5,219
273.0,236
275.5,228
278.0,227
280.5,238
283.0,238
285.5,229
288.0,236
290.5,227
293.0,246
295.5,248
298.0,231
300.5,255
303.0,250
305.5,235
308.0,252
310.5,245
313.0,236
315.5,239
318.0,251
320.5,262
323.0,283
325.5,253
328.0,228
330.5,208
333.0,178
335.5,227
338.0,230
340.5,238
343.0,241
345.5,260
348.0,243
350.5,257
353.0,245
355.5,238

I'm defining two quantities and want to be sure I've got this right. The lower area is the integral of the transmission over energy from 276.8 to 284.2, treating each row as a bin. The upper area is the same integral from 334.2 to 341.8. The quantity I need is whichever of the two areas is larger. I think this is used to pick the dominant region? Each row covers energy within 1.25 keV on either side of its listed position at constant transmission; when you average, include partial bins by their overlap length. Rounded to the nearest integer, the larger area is 1758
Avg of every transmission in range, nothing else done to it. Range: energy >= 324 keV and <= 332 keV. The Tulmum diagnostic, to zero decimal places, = 230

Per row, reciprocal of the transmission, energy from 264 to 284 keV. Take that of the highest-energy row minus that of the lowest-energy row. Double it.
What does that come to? -0.0001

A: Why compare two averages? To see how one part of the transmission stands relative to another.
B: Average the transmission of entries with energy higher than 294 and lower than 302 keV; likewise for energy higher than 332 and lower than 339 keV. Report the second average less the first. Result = -33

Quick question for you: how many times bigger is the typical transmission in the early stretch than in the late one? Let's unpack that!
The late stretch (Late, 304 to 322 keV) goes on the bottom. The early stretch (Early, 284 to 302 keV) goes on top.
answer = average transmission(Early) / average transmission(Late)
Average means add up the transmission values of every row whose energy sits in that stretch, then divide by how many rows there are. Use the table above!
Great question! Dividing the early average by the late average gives 0.97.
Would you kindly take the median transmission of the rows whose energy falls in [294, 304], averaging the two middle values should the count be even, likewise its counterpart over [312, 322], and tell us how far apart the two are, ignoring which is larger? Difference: 4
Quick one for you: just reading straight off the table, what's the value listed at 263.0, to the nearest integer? 261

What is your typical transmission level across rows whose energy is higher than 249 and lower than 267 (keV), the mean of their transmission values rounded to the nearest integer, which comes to 235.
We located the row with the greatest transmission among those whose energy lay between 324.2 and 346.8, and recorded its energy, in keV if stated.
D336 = 345.5 keV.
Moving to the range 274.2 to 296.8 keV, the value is 295.5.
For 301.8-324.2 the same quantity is 323.0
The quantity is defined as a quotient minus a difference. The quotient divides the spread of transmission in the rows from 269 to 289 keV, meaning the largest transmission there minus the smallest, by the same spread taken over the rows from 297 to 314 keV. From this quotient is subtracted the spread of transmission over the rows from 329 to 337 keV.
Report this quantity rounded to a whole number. -48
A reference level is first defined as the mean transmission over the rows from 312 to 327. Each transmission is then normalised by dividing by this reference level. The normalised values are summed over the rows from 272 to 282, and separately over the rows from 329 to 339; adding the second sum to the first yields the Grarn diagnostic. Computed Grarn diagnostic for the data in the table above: 6.98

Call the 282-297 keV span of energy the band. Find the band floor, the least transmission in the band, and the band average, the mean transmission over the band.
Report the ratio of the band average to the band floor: 1.05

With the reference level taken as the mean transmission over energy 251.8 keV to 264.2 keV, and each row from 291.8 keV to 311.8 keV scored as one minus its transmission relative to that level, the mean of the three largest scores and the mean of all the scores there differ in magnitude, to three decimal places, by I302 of 0.035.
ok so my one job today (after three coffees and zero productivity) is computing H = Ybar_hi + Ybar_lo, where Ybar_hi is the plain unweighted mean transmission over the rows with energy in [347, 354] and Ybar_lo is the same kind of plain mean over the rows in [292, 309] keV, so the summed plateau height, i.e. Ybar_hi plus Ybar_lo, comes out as 494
